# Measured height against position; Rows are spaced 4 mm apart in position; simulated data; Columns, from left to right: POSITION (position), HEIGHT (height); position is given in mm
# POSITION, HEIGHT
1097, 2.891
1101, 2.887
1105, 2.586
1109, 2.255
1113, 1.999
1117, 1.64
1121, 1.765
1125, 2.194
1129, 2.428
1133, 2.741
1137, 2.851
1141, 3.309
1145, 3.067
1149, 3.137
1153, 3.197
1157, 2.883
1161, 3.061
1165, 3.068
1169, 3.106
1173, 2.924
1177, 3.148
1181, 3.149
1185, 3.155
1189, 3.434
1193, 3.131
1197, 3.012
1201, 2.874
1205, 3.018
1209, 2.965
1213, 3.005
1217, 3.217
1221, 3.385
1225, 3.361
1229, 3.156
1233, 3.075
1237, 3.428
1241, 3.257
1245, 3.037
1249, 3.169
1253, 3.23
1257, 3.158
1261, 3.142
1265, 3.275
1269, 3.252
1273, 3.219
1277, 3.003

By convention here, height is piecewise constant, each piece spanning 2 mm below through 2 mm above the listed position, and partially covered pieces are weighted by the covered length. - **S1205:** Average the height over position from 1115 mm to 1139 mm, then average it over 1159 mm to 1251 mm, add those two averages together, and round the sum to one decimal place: 5.4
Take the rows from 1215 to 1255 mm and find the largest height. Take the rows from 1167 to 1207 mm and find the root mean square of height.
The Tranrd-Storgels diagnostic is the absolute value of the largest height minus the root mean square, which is 0.33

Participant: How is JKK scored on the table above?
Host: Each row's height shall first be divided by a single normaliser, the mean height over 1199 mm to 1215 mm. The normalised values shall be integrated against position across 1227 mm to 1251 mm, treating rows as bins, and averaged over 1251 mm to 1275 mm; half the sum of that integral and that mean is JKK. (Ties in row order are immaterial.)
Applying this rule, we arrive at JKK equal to 13.44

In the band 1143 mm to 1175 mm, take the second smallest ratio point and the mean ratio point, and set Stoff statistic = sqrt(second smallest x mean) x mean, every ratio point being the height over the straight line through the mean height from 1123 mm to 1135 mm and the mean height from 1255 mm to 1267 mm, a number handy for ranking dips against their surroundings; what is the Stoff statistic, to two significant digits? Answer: 1.3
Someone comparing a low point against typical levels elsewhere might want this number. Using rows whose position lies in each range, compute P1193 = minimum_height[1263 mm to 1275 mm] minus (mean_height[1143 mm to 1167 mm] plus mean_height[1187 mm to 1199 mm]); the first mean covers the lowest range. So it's -3.04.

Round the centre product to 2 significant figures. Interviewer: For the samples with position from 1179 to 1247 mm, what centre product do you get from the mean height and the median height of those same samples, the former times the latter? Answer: 9.9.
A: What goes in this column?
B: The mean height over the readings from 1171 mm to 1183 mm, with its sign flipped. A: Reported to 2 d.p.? -3.07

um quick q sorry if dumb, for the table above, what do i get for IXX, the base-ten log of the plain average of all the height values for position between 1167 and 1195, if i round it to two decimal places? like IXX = 0.50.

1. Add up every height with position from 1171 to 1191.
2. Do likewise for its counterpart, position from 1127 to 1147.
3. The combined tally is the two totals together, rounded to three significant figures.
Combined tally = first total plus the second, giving 30.2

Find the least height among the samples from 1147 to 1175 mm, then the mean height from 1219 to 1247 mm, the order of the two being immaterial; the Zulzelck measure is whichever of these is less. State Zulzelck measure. 2.9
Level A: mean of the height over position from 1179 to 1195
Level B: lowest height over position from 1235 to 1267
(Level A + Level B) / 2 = 3.13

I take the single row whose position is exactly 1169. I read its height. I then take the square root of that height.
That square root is 1.76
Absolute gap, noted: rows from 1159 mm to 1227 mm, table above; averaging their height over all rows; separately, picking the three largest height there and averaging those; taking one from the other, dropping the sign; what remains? 0.27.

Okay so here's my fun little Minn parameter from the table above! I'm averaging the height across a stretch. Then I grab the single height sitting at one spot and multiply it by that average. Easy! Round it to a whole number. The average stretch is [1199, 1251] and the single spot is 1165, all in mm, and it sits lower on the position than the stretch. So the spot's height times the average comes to 10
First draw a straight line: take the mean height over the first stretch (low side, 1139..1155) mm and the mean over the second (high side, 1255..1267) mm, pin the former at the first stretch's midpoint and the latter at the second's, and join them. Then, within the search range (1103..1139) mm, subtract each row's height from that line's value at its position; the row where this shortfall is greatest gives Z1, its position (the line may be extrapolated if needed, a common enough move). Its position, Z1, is 1117 mm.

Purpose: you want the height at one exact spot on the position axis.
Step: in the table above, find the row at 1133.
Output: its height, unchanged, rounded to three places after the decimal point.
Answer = 2.741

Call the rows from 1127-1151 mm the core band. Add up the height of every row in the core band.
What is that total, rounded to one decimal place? 17.5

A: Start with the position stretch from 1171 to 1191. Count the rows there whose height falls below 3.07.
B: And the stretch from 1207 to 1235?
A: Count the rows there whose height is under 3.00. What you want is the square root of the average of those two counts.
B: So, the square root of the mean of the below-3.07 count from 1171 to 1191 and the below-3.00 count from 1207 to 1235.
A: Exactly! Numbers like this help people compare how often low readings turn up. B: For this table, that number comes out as 1.0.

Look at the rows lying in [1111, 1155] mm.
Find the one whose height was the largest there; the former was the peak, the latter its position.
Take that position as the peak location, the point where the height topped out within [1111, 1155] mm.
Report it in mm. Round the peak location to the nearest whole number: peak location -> 1141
